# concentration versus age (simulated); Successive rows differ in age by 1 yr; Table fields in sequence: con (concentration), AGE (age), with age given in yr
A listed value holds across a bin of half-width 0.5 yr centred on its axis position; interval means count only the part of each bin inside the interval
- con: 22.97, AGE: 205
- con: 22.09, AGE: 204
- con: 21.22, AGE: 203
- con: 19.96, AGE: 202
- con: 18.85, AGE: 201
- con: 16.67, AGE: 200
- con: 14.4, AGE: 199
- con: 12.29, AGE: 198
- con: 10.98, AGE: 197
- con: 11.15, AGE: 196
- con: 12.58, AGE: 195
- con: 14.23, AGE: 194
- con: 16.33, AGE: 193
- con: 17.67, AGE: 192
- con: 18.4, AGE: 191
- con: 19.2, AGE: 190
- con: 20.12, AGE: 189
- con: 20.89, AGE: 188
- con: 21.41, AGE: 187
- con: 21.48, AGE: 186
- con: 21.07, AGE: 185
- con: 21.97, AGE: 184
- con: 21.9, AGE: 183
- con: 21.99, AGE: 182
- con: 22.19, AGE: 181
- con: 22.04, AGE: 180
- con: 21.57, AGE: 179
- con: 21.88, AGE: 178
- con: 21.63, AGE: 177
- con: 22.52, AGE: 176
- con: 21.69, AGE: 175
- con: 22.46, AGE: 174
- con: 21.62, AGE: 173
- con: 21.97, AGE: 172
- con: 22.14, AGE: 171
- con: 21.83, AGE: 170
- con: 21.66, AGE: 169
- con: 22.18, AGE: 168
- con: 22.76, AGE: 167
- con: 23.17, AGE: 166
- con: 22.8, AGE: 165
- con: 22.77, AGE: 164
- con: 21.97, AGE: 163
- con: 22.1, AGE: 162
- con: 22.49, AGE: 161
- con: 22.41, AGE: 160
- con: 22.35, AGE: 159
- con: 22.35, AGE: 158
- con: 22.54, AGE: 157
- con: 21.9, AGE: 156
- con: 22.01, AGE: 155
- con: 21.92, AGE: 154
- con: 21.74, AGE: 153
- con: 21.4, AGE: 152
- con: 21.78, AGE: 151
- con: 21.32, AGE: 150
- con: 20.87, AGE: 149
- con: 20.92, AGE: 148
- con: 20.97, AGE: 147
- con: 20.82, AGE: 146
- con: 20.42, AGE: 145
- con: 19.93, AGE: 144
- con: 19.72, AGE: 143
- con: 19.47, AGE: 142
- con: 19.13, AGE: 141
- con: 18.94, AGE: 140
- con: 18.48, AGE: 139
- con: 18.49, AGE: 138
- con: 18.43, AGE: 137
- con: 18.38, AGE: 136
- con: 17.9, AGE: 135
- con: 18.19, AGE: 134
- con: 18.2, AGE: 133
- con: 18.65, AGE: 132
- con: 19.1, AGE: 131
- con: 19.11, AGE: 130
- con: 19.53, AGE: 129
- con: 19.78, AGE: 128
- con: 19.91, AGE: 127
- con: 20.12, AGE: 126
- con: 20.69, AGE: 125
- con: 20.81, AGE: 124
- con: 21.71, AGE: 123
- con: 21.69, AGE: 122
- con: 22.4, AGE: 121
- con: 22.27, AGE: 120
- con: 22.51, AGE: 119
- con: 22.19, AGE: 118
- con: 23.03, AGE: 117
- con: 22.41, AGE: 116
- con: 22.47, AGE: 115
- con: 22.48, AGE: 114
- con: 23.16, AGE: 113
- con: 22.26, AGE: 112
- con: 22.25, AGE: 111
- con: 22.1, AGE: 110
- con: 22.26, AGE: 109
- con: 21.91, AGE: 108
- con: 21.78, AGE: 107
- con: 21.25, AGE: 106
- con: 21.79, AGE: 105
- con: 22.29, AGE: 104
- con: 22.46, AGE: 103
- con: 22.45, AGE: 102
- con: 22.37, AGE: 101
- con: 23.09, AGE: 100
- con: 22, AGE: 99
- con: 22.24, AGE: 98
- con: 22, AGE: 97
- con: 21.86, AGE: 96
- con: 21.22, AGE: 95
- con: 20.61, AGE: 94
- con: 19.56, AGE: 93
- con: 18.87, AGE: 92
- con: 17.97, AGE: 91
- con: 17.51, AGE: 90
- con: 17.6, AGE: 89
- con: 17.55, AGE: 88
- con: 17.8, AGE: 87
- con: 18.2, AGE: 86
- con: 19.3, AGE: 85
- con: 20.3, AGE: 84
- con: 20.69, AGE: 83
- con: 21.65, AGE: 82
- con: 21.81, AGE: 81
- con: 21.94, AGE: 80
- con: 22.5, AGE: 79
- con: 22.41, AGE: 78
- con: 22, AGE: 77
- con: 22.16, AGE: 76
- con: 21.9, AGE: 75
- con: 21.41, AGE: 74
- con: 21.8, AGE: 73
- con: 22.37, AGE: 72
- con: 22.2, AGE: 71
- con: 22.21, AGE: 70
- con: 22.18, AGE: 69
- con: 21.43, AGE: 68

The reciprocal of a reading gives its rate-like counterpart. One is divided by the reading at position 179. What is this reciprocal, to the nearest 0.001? 0.046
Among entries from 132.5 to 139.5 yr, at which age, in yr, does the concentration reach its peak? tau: 138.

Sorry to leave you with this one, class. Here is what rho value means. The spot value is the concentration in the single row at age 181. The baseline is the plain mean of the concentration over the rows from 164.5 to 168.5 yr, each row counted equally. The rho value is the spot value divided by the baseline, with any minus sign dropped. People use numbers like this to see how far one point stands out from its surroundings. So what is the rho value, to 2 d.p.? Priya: 0.98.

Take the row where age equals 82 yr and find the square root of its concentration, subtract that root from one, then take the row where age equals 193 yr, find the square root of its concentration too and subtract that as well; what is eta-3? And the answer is -7.7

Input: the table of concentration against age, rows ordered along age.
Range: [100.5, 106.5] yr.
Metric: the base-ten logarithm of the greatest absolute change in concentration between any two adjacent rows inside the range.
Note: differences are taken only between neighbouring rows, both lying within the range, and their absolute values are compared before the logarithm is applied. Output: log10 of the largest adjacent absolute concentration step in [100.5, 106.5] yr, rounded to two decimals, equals -0.27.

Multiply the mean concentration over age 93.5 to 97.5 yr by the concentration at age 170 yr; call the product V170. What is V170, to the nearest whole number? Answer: 468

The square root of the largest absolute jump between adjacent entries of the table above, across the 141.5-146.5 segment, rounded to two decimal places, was 0.70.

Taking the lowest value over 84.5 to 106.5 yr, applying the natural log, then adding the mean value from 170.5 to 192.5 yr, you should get 24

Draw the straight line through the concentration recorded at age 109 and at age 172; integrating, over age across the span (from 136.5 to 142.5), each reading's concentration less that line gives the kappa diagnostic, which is -20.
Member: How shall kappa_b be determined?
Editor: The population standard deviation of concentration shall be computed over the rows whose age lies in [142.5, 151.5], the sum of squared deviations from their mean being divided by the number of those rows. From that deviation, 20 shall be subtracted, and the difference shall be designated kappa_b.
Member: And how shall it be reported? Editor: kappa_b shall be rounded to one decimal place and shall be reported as -19.4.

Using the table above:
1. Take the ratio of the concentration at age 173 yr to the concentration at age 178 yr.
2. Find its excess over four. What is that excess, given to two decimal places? -3.01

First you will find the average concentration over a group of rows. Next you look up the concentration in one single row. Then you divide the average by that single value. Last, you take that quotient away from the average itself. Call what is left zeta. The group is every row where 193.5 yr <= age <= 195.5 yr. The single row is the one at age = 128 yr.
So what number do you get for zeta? 12.7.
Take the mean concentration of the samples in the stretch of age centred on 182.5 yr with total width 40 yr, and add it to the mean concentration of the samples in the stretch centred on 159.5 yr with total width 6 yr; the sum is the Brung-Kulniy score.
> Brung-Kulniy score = 42.2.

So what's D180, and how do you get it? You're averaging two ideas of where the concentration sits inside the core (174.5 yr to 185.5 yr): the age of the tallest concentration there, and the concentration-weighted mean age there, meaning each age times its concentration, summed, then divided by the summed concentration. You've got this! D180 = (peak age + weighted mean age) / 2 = 178.0 yr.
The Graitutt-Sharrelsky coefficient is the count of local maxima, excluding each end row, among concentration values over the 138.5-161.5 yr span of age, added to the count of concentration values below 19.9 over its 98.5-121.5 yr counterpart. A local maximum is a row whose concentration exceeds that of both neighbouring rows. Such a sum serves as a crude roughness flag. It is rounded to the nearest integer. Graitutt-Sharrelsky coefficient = 4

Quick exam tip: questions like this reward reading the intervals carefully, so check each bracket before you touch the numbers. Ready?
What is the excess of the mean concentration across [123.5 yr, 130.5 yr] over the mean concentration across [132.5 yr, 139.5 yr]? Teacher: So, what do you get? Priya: 1.7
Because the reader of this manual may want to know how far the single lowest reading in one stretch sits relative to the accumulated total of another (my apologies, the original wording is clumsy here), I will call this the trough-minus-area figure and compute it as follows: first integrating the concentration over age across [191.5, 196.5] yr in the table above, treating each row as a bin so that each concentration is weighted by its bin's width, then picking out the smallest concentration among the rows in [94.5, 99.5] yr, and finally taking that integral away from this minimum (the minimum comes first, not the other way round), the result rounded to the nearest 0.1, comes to -50.7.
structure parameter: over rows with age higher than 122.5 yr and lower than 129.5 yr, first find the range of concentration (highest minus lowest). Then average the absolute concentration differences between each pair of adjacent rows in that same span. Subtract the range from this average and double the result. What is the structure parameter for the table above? -3.6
